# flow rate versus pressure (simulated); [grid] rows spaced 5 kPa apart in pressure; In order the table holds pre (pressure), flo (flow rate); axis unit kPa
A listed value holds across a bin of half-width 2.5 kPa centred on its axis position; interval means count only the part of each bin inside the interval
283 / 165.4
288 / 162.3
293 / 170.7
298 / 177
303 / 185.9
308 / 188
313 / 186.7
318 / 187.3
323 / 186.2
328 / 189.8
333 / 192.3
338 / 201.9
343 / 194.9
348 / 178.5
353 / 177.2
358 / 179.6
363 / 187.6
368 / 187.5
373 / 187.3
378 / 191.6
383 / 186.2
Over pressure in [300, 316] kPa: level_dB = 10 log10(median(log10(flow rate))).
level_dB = 3.56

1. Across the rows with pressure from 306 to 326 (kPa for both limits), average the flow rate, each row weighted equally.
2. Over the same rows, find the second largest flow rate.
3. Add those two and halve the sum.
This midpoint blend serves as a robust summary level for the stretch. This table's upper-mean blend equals 187.2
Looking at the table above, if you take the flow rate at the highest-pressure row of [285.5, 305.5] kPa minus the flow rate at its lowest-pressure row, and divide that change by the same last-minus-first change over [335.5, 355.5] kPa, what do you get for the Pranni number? -1.0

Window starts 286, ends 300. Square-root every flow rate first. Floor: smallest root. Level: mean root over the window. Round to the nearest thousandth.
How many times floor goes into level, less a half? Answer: 0.523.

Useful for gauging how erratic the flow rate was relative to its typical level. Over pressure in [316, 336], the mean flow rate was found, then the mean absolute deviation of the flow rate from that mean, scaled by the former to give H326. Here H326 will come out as 0.011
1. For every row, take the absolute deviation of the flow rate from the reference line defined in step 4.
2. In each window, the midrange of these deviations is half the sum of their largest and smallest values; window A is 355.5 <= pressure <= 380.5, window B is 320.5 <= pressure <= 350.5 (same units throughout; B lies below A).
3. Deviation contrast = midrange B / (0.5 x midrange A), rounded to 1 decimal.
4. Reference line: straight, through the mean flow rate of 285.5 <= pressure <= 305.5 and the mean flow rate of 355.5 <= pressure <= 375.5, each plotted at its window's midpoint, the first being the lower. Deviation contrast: 9.6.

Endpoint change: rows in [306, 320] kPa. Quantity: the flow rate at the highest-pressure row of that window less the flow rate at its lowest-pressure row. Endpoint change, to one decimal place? -0.7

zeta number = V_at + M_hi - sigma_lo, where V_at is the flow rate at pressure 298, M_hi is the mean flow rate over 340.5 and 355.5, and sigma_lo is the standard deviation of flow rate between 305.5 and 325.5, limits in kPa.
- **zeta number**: 360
